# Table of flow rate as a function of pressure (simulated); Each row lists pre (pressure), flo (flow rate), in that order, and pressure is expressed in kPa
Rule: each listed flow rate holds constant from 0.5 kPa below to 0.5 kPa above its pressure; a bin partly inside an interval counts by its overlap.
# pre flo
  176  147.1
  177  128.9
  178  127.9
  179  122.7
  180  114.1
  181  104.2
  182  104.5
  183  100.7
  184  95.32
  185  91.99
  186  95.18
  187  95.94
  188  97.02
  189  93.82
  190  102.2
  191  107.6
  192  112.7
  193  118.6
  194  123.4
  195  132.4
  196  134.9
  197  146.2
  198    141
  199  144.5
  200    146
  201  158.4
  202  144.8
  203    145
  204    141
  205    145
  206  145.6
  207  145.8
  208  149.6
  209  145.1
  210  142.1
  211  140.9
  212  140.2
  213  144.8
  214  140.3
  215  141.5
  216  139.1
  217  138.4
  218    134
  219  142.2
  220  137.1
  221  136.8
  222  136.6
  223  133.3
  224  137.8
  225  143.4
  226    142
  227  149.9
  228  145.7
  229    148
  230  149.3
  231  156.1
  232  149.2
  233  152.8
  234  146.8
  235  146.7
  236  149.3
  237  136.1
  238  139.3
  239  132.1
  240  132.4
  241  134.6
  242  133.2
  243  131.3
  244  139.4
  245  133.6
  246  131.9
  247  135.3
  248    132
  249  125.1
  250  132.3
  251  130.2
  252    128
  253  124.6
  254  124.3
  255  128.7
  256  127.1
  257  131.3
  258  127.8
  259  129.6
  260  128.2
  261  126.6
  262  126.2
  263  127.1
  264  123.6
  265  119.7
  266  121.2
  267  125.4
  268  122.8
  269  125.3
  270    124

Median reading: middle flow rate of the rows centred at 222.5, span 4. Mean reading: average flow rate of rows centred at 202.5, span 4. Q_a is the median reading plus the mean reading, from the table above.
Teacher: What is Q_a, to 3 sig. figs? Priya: 284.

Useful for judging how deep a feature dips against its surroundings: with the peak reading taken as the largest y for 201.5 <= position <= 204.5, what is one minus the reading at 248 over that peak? 0.09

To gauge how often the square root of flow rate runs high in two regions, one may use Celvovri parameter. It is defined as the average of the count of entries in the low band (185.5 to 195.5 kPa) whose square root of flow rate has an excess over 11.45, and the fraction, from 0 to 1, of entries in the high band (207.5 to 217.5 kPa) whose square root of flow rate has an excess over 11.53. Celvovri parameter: 1.00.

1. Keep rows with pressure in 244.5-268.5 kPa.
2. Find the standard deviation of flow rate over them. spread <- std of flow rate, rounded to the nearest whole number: 4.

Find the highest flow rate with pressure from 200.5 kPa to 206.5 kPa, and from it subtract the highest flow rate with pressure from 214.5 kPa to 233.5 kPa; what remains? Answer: 2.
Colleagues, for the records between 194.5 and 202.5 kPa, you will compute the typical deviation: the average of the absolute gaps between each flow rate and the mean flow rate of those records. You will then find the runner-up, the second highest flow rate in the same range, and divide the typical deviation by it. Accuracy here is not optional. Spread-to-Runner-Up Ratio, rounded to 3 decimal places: 0.038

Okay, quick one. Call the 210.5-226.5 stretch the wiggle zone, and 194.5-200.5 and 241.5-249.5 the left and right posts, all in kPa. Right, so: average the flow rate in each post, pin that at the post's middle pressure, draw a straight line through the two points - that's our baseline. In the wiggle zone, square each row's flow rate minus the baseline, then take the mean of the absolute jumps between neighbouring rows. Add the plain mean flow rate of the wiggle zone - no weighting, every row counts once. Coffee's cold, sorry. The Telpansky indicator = 155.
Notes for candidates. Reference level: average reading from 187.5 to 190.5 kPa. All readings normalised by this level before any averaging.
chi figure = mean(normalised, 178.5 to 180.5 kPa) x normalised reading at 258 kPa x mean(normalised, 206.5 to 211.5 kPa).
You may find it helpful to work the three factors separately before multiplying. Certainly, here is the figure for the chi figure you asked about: 2.35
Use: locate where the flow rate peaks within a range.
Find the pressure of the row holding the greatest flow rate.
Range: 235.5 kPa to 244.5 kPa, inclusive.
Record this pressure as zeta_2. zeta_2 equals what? 236 kPa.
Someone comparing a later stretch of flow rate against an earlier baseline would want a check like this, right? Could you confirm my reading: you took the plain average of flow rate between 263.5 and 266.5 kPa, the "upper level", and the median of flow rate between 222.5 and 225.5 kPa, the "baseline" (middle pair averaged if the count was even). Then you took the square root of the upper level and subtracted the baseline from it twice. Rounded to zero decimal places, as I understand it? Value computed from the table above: -265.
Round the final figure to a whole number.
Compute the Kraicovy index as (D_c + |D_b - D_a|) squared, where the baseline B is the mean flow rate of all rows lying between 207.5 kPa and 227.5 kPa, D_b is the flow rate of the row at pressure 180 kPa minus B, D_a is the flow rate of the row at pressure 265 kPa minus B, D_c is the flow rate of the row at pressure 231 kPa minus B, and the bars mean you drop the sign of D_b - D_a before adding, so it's 439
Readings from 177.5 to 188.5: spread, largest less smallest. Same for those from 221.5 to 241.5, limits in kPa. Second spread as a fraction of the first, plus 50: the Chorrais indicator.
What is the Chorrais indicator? 50.7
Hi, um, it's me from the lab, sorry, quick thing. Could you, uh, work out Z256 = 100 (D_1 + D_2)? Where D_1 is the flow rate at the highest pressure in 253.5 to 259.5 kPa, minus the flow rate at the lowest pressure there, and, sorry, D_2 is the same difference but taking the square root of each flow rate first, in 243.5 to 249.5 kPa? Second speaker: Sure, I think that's 468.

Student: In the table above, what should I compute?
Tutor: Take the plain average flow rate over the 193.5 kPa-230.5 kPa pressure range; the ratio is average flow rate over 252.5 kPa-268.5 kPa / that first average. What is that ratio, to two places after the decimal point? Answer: 0.89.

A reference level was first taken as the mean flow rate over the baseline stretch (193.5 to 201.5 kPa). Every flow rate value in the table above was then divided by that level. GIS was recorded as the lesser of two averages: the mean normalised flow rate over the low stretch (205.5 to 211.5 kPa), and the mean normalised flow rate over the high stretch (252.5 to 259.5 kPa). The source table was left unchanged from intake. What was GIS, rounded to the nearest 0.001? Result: 0.906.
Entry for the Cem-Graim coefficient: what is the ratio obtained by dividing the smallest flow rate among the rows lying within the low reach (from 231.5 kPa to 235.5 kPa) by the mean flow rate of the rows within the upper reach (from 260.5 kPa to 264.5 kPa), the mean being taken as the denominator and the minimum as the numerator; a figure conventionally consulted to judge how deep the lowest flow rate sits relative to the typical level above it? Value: 1.2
